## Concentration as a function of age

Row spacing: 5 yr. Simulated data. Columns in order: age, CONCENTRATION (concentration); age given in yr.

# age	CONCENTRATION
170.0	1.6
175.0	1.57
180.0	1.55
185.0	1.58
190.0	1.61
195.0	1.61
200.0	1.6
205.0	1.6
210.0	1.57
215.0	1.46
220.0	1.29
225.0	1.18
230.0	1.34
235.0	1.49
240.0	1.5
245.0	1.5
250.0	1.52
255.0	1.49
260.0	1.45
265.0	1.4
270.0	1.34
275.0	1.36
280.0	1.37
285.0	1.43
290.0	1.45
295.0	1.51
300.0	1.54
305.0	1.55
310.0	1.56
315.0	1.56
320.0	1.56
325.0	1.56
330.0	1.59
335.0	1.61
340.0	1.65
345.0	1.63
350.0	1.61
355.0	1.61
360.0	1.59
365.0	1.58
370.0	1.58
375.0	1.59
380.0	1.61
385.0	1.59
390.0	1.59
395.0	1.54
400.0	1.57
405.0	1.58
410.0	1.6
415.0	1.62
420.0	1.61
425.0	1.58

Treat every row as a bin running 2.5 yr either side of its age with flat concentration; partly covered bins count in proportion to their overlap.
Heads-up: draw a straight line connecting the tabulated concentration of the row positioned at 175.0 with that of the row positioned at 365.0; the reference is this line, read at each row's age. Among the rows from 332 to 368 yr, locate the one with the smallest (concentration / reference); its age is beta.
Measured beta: 365.0 yr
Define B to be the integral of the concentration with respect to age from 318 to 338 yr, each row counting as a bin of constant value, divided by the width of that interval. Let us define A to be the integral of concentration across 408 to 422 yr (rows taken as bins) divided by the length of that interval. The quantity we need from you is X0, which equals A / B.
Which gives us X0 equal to 1.02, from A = 1.61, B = 1.58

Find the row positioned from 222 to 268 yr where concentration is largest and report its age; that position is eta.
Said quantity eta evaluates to 250.0 yr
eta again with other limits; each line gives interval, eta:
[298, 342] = 340.0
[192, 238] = 195.0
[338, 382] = 340.0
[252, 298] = 295.0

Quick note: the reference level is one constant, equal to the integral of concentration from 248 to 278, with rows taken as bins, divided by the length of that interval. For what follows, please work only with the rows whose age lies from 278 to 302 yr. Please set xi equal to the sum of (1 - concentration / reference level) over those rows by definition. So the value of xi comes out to -0.1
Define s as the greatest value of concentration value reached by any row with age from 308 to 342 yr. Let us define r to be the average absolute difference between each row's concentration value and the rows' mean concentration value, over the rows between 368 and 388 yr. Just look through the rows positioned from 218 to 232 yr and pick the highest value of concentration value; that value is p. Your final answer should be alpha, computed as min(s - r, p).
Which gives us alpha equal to 1.34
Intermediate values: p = 1.34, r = 0.009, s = 1.65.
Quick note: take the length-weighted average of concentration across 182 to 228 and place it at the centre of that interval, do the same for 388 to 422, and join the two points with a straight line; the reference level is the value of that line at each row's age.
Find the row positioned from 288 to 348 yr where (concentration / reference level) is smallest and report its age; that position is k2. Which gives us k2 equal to 290.0 yr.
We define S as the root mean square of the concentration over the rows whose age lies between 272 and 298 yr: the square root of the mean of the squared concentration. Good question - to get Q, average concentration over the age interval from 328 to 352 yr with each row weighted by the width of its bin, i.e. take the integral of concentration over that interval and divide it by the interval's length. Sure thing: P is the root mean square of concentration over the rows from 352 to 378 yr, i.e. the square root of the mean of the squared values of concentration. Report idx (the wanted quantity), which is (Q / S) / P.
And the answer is 0.71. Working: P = 1.59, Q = 1.62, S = 1.425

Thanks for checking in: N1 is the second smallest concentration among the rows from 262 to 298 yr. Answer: 1.36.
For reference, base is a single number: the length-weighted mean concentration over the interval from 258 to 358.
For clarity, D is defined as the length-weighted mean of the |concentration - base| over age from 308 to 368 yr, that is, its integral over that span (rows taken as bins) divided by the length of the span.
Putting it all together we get 0.075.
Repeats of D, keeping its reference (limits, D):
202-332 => 0.083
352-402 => 0.068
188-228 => 0.129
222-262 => 0.087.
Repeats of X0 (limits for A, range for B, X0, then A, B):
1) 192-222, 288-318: 1.00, 1.53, 1.53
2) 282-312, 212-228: 1.14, 1.50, 1.32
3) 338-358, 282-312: 1.08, 1.62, 1.50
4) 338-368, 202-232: 1.14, 1.61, 1.41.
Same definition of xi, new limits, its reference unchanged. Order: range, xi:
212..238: 0.3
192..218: -0.5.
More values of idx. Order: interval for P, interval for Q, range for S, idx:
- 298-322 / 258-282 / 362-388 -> 0.56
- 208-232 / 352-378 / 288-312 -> 0.76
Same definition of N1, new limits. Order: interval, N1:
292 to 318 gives 1.54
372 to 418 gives 1.57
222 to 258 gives 1.34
